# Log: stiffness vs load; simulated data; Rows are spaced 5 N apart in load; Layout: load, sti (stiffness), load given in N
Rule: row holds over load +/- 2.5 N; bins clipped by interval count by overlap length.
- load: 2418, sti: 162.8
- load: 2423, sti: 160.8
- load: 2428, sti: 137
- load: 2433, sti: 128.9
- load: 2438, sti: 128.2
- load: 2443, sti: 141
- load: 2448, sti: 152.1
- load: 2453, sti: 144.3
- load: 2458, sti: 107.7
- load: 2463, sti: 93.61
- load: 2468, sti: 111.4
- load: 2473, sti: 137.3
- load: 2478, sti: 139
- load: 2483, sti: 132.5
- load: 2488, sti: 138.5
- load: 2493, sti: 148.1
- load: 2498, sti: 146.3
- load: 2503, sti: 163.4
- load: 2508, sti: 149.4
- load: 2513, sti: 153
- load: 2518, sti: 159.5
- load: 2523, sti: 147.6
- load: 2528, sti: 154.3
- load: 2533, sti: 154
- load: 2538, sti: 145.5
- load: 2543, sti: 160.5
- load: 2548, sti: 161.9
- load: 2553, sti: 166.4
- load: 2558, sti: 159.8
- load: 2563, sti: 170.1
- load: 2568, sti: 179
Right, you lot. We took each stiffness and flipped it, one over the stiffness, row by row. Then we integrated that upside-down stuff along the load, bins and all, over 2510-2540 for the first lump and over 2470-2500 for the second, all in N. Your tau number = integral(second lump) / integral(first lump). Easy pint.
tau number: 1.09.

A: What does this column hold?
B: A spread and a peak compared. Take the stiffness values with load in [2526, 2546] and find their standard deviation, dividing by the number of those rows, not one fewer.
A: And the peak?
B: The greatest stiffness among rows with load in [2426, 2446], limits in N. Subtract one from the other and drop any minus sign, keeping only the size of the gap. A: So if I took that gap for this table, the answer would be 136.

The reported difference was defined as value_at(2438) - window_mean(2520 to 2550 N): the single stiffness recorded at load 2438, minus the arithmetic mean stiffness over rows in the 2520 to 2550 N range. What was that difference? -26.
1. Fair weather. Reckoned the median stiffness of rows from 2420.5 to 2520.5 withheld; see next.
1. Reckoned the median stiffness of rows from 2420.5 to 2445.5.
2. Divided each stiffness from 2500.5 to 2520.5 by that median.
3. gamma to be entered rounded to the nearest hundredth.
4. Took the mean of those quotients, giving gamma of 1.14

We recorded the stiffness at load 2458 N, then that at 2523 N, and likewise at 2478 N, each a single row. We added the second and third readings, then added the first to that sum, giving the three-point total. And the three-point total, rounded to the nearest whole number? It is 394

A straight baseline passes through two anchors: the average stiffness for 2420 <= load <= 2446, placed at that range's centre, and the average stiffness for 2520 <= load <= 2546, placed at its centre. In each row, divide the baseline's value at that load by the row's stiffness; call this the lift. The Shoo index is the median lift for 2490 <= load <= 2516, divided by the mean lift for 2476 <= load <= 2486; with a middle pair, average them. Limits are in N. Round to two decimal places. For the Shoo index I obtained 0.93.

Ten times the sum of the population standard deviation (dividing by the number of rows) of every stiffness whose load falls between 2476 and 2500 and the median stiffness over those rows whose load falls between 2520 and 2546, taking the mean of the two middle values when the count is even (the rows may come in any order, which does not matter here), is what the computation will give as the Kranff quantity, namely 1597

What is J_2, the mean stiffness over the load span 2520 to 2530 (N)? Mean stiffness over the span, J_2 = 151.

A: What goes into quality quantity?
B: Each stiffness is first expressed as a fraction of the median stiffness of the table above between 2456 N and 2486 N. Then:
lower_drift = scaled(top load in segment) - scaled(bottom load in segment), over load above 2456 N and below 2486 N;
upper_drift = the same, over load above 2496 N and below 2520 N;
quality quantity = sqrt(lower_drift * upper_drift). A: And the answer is 0.15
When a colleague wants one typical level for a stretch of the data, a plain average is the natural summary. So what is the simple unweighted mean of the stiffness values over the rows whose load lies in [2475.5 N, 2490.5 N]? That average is 137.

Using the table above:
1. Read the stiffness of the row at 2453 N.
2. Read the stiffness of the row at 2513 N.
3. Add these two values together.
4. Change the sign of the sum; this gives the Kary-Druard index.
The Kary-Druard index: -297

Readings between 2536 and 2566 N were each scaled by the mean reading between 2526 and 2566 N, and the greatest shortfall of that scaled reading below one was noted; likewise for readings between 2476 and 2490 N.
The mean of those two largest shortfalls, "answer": 0.13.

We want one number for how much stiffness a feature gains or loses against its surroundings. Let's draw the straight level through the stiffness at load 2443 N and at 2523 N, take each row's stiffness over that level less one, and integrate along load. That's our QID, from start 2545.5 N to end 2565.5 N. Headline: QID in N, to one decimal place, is 1.9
